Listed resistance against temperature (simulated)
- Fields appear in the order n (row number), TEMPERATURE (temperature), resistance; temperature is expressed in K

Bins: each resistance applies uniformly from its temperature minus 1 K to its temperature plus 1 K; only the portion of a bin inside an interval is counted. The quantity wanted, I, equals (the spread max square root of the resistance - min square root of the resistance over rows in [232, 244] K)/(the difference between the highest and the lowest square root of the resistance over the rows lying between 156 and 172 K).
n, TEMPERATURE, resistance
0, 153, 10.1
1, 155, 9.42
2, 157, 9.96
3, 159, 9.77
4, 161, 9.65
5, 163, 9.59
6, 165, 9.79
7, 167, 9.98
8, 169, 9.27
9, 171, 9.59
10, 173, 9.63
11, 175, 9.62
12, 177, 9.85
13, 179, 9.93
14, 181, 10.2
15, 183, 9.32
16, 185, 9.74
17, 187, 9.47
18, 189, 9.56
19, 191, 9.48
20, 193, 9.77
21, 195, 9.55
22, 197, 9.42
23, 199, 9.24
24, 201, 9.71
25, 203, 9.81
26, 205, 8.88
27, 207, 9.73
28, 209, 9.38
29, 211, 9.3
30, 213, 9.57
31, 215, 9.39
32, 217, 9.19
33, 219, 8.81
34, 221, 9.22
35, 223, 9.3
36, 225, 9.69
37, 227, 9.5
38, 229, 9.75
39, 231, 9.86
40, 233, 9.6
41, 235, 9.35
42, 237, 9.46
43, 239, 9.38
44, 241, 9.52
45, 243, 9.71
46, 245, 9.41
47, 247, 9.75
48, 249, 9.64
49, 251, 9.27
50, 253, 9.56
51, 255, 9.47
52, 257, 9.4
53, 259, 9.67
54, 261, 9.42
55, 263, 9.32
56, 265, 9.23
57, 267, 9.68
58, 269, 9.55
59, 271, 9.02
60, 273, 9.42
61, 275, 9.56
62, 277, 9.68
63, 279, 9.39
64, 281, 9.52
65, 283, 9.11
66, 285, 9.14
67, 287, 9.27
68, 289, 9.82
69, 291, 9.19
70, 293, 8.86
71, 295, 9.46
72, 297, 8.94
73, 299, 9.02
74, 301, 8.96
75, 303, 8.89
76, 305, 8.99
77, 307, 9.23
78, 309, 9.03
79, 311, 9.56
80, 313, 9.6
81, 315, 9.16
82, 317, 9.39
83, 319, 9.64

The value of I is 0.5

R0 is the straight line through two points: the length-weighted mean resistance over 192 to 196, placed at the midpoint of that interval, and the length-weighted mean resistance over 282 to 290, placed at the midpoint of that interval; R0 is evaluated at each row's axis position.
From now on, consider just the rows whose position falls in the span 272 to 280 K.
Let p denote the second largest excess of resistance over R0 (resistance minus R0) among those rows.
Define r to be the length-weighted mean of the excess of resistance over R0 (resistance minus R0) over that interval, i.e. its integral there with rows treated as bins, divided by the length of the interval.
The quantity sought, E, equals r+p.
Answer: 0.33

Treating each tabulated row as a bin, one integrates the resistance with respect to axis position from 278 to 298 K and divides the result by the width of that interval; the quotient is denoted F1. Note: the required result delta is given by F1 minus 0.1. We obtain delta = 9.17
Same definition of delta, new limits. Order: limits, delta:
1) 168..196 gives 9.54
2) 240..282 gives 9.39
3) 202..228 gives 9.27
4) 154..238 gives 9.45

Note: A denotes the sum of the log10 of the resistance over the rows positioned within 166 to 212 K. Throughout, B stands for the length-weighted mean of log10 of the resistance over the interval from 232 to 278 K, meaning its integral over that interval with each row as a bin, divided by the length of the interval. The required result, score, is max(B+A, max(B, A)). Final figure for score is 23.5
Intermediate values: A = 22.57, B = 0.977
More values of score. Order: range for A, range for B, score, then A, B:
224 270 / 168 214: 23.5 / 22.52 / 0.981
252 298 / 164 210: 23.3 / 22.35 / 0.982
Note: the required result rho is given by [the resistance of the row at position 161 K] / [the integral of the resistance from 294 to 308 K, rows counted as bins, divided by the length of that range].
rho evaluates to 1.06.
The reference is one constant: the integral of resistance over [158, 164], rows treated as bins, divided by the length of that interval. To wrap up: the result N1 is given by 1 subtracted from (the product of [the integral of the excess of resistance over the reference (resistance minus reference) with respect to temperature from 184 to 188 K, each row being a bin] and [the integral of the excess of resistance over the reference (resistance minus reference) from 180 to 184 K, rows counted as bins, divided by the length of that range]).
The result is -1.02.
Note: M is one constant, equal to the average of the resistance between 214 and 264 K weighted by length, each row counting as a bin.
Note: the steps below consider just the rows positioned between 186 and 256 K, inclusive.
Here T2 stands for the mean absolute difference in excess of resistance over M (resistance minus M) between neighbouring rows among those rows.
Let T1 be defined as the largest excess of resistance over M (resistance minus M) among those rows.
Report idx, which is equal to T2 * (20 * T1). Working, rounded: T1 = 0.39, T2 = 0.258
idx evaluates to 2.03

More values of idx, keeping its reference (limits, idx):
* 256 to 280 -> 1.08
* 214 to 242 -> 1.73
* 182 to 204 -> 1.55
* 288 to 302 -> 2.62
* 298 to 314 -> 0.48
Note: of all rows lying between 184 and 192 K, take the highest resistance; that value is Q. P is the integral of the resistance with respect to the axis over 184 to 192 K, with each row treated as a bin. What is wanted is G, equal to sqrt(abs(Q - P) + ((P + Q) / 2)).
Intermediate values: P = 76.5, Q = 9.74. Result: 10.5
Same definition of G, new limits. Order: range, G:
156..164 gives 10.6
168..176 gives 10.5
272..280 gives 10.5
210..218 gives 10.4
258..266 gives 10.4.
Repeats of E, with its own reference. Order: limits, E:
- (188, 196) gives -0.18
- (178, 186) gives 0.31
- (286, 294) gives -0.10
